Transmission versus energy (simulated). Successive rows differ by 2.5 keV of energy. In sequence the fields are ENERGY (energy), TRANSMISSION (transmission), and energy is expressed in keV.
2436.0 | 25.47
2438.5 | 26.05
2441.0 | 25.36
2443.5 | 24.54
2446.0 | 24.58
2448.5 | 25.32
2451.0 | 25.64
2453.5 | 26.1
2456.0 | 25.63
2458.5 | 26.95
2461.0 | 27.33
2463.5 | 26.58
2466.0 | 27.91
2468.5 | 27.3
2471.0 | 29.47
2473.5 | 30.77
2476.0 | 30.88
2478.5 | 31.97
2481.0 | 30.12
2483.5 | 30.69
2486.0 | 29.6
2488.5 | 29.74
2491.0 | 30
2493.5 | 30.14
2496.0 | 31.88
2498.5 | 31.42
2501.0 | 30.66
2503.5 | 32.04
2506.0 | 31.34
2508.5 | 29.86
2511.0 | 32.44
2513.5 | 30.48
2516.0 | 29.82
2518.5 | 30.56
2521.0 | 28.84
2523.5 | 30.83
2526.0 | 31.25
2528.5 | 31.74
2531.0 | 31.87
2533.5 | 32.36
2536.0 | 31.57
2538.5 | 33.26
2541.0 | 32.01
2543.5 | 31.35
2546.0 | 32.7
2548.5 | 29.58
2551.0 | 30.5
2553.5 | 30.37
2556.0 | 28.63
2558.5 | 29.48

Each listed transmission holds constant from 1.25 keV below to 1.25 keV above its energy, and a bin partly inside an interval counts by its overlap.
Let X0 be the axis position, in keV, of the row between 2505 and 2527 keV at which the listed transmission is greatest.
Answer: 2511.0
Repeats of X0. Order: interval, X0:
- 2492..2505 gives 2503.5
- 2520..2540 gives 2538.5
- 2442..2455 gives 2453.5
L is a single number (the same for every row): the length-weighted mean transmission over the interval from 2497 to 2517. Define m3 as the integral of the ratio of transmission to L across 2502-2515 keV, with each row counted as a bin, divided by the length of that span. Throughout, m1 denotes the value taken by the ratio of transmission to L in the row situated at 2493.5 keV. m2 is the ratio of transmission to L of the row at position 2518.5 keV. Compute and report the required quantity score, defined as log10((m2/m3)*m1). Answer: -0.02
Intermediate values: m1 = 0.97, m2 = 0.98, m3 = 1.01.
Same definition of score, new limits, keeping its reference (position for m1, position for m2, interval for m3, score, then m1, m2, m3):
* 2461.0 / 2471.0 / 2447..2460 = 0.00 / 0.88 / 0.95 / 0.84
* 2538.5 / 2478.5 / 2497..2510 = 0.04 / 1.07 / 1.03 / 1.00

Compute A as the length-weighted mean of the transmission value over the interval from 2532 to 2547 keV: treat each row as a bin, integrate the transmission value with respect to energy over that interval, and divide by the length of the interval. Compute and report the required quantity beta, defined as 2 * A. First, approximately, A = 32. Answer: 64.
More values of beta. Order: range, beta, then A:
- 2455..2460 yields 53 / 26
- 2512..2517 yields 61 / 30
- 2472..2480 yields 62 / 31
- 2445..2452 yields 50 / 25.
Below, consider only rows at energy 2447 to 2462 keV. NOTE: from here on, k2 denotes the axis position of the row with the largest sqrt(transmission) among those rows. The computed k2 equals 2461.0 keV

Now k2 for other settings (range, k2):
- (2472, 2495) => 2478.5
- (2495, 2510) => 2503.5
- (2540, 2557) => 2546.0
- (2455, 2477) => 2476.0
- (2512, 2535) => 2533.5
